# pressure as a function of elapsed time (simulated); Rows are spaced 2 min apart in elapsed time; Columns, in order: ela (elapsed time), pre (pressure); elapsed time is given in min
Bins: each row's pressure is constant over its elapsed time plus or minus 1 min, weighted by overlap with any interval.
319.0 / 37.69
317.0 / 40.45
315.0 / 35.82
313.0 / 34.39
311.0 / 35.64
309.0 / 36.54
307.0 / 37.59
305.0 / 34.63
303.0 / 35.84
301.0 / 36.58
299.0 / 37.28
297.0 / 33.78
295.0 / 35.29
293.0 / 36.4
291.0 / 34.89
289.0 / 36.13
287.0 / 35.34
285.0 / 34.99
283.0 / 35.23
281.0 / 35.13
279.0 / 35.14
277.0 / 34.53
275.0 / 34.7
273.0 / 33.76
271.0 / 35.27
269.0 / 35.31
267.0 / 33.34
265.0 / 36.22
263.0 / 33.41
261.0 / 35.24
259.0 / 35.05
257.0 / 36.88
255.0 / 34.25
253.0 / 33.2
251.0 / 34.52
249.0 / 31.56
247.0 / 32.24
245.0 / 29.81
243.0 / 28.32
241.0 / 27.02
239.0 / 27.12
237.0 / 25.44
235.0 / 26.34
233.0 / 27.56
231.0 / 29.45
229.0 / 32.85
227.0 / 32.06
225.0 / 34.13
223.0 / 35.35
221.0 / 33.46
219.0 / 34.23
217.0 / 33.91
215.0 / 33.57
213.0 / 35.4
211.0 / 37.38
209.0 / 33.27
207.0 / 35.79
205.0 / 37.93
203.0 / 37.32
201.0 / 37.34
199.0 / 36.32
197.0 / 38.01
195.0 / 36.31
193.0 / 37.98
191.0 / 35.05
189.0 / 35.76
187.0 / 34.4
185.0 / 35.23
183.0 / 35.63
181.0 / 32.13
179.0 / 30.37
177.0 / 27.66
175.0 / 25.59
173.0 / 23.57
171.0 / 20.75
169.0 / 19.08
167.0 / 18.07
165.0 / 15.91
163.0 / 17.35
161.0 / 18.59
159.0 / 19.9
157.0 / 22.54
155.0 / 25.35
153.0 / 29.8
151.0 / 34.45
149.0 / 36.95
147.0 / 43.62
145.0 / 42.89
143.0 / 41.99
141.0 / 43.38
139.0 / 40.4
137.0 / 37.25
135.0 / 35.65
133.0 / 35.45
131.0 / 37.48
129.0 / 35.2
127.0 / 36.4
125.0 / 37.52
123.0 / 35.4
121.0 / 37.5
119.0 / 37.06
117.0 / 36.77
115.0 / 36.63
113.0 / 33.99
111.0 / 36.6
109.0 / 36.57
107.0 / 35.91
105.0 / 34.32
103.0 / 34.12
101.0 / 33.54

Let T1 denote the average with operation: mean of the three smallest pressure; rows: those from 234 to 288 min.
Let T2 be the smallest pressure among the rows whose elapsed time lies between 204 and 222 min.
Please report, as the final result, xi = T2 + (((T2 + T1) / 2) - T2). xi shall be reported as 30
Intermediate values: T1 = 26.3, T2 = 33.27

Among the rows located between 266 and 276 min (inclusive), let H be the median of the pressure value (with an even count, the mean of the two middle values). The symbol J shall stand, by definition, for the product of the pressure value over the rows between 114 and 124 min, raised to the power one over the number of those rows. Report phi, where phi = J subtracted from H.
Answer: -2.0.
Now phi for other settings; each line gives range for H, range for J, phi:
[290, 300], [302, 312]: -0.7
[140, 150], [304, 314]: 7.2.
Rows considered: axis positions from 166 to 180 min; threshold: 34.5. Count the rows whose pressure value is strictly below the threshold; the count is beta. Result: 7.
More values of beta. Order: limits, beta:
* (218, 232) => 6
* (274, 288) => 0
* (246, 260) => 4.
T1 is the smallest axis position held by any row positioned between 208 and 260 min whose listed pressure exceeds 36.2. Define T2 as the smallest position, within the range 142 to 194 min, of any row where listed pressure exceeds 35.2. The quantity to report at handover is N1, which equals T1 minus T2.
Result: 68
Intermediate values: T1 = 211.0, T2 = 143.0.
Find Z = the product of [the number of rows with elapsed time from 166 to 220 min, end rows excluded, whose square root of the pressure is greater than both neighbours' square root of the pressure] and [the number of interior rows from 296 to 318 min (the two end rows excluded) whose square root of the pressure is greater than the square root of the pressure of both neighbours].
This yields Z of 14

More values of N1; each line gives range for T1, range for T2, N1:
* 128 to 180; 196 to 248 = -66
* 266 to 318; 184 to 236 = 108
